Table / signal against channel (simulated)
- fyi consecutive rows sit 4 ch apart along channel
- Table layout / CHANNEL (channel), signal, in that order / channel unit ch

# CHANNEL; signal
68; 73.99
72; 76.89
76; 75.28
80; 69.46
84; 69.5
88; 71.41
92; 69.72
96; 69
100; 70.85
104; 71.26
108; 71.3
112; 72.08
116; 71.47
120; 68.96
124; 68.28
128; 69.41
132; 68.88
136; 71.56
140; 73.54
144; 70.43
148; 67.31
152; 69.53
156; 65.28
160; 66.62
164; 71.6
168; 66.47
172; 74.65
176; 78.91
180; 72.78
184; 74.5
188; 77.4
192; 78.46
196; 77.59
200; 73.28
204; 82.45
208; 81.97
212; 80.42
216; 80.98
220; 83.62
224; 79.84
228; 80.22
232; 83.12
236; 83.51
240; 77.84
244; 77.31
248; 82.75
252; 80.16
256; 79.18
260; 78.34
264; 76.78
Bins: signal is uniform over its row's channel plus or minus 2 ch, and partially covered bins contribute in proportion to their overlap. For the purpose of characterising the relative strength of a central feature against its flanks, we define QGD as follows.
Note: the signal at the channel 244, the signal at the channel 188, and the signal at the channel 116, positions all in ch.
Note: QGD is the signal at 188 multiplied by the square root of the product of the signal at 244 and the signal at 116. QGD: 5753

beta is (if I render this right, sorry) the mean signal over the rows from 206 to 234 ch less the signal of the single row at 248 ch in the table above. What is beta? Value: -1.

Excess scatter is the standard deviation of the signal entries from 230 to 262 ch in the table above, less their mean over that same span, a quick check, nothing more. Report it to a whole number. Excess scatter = -78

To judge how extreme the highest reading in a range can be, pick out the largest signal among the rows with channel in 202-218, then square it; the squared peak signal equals 6798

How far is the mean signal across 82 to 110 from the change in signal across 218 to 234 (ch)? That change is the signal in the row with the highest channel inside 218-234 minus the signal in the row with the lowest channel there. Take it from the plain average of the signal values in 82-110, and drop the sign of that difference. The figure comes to 71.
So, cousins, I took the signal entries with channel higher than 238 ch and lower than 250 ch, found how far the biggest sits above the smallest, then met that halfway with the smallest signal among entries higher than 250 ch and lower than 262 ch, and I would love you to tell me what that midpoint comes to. 41.9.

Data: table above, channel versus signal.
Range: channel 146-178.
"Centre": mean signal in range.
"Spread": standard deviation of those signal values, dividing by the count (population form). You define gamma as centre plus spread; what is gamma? 74.5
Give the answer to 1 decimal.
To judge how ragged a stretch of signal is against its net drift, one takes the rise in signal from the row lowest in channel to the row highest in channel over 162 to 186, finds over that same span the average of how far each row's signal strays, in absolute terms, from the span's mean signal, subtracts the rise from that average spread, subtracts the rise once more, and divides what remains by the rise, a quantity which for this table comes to -1.0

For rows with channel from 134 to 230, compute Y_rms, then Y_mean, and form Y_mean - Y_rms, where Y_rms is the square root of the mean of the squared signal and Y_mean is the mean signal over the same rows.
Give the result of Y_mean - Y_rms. -0.20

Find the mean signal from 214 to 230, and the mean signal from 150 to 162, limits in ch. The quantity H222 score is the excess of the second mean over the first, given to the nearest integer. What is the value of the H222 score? -14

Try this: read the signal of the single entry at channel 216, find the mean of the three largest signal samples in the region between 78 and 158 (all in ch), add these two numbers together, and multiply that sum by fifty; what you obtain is 7669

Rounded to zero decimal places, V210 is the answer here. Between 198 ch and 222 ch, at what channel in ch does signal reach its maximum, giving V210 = 220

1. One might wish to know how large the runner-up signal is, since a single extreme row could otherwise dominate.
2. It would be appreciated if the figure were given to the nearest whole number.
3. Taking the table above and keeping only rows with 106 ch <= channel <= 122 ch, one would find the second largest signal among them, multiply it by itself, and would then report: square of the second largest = 5108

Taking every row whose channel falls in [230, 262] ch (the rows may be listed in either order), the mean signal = 80.3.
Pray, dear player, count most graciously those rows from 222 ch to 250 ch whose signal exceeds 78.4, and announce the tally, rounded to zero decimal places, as 5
